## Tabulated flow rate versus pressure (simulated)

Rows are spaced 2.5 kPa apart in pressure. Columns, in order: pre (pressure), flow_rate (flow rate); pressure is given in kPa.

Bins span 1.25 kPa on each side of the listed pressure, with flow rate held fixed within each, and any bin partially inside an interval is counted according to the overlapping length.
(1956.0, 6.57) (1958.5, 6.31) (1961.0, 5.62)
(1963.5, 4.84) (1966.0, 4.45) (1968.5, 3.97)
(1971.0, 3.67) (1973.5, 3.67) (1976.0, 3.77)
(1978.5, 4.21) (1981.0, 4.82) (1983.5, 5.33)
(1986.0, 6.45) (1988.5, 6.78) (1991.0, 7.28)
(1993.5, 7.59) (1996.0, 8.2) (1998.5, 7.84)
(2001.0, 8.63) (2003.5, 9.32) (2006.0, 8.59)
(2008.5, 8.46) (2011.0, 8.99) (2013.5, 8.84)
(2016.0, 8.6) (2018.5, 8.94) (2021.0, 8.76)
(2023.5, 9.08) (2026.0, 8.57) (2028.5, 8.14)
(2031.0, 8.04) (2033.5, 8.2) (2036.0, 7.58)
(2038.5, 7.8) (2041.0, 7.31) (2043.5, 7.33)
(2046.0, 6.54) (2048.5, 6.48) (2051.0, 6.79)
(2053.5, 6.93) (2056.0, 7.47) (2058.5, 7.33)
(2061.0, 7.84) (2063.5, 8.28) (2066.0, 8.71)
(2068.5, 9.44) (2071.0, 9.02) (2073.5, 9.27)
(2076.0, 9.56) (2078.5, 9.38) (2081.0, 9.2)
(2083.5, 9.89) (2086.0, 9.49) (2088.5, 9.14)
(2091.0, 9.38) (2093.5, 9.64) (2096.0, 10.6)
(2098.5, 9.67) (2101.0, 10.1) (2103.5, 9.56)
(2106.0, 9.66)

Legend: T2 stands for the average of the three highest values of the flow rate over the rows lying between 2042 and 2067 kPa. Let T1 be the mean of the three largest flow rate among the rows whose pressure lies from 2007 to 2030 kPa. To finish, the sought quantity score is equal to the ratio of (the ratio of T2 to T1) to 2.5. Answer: 0.37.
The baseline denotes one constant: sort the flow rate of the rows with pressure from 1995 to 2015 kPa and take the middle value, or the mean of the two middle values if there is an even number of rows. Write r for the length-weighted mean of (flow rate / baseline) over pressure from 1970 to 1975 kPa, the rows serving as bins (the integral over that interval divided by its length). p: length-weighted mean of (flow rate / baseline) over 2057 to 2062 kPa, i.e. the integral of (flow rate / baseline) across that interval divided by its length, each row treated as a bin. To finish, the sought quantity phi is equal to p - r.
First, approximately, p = 0.88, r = 0.43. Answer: 0.5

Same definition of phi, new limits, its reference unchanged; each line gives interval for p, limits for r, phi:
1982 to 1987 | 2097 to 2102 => -0.5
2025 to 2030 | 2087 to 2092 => -0.1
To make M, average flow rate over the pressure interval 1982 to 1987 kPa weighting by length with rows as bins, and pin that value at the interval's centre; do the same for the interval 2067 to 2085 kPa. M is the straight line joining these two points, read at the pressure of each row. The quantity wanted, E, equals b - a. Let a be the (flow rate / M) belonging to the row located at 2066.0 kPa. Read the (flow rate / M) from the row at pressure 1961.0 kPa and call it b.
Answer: 0.18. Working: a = 0.97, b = 1.15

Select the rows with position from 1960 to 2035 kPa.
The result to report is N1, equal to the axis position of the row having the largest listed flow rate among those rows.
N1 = 2003.5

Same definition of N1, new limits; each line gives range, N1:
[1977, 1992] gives 1991.0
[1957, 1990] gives 1988.5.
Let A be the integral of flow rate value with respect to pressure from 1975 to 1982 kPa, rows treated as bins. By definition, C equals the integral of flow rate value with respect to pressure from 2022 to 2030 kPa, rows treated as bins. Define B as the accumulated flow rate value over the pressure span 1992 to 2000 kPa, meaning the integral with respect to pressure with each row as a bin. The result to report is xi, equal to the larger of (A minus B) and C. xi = 69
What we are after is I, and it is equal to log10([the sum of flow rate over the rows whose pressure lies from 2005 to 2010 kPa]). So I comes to 1.23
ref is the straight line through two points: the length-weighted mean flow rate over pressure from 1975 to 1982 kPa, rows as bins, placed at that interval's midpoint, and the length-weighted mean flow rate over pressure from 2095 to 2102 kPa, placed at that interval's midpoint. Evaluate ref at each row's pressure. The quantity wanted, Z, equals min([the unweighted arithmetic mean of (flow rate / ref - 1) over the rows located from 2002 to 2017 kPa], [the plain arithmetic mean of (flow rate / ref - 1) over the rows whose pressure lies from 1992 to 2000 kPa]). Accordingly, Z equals 0.52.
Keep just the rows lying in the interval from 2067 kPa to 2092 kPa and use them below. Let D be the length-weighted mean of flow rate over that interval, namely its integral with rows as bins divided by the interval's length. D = 9.4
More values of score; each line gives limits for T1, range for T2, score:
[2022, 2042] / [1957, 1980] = 0.26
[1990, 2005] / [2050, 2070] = 0.40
